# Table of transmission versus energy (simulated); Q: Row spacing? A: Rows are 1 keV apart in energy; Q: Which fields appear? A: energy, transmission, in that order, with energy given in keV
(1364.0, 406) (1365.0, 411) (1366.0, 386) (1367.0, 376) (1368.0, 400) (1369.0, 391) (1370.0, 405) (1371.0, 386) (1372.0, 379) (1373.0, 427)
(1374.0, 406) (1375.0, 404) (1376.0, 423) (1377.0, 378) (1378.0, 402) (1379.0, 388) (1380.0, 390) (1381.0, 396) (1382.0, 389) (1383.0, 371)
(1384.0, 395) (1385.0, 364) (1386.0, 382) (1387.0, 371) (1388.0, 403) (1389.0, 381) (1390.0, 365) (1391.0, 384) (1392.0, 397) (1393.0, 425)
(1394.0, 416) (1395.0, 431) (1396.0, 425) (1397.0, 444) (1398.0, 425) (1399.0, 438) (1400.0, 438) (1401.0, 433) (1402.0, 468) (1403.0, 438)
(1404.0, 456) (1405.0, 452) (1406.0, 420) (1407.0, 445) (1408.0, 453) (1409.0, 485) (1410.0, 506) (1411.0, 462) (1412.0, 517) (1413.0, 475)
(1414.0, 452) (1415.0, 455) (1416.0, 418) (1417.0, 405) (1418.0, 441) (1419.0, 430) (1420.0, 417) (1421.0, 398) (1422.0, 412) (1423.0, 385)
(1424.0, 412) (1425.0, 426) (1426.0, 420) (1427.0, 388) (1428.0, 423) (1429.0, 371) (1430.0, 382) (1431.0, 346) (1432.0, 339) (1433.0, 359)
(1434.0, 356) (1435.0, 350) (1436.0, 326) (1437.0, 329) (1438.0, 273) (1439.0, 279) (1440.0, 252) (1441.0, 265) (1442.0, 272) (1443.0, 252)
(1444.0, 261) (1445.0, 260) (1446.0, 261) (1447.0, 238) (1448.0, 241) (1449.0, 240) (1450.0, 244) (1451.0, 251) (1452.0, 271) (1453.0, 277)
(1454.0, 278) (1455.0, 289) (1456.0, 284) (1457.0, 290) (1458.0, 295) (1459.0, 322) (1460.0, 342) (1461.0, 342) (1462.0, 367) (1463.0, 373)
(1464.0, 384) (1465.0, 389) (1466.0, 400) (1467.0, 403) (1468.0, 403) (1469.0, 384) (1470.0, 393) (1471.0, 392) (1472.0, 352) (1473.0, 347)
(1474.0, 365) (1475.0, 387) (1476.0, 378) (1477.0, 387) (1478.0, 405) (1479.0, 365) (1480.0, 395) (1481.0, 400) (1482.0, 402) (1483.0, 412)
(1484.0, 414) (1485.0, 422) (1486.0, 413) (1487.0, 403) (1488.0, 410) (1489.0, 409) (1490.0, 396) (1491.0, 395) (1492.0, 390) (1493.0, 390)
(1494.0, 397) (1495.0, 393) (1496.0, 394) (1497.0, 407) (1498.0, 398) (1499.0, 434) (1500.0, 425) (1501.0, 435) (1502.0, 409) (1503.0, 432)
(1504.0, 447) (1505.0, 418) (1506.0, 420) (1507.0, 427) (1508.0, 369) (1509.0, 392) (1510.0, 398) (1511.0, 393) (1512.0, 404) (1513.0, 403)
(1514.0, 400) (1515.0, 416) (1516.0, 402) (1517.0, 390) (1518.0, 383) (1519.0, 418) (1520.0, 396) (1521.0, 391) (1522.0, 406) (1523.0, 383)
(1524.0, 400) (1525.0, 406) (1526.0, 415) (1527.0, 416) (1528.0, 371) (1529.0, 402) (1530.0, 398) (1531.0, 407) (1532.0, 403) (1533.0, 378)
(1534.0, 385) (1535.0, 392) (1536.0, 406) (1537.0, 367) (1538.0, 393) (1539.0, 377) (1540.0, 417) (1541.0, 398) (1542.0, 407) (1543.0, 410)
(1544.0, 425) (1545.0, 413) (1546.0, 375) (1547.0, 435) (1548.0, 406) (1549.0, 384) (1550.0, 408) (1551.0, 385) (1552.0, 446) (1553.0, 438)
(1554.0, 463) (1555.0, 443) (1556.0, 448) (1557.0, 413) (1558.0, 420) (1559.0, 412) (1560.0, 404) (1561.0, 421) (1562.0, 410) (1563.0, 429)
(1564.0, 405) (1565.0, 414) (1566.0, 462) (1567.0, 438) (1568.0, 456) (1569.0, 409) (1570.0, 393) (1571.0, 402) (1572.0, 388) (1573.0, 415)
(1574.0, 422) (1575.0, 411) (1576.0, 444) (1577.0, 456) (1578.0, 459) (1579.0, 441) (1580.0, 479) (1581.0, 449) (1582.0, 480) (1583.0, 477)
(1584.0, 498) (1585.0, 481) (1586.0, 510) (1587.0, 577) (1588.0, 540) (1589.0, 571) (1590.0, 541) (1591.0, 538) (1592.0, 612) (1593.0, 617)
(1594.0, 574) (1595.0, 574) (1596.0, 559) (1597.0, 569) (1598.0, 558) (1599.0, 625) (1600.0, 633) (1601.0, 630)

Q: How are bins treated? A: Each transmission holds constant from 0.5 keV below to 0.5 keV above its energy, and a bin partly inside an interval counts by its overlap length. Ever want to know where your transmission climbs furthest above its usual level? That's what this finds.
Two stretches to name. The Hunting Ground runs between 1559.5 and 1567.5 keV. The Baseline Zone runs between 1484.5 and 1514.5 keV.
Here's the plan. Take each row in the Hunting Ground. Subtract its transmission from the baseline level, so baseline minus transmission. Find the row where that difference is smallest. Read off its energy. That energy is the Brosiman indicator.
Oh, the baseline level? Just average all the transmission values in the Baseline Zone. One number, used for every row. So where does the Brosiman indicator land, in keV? 1566.0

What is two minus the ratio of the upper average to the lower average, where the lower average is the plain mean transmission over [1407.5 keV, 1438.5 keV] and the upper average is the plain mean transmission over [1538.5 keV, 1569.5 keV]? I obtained 0.97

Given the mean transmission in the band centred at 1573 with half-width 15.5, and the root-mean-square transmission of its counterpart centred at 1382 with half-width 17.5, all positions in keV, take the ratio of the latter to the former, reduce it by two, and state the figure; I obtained -1.1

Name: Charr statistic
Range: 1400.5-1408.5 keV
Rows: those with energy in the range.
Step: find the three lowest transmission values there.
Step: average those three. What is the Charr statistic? 430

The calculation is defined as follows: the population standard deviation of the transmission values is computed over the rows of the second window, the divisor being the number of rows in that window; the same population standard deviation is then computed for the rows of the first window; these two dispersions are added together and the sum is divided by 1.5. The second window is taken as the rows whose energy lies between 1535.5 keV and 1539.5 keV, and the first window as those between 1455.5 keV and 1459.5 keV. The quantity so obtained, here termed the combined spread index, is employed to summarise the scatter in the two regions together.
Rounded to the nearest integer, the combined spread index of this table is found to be 20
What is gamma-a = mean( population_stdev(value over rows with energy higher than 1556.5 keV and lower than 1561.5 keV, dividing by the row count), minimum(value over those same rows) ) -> 205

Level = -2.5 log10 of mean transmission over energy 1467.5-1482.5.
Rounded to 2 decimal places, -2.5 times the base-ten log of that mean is -6.46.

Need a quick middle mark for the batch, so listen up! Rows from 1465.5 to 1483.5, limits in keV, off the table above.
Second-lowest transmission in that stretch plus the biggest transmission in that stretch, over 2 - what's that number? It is 382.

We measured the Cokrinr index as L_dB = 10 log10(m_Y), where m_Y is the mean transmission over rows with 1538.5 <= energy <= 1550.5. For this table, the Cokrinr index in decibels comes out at 26.1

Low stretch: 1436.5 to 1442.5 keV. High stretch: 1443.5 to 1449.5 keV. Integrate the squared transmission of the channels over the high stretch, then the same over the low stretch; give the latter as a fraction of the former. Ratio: 1.24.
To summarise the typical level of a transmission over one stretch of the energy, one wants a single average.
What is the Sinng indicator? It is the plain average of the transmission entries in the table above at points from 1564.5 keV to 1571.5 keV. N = 425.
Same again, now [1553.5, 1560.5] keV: 429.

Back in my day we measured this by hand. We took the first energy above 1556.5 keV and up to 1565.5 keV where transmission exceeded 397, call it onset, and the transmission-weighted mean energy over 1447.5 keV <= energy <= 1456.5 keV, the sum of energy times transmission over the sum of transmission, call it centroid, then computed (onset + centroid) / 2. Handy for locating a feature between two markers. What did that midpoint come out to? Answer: 1504.6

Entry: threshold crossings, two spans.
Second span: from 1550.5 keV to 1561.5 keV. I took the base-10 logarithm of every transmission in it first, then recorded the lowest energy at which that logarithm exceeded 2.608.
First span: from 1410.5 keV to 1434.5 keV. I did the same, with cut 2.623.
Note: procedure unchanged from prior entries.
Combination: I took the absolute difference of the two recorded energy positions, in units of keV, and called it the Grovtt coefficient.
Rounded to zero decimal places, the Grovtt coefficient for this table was 141 keV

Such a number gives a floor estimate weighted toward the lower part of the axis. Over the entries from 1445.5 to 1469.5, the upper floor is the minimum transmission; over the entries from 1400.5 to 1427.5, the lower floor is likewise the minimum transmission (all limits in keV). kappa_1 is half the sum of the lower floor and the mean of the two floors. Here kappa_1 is 348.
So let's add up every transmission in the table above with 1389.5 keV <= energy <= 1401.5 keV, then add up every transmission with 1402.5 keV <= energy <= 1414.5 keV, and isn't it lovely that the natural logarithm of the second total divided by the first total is 0.10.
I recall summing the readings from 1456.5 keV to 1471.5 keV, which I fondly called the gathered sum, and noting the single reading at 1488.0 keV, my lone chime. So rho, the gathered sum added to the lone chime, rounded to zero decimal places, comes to 5889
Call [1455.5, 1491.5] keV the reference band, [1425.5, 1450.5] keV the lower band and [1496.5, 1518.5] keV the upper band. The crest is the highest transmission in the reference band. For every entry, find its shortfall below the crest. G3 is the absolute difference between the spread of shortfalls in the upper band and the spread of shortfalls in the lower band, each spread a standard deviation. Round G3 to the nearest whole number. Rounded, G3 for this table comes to 41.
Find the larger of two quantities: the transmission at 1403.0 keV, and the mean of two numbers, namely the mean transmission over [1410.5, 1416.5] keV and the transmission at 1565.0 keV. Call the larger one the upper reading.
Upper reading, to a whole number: 439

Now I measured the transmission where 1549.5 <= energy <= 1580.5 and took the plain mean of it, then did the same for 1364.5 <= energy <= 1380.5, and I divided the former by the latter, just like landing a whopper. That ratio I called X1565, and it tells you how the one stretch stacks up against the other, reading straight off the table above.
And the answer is 1.08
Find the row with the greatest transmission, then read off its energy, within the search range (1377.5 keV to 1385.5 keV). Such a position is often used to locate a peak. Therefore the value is 1378.0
